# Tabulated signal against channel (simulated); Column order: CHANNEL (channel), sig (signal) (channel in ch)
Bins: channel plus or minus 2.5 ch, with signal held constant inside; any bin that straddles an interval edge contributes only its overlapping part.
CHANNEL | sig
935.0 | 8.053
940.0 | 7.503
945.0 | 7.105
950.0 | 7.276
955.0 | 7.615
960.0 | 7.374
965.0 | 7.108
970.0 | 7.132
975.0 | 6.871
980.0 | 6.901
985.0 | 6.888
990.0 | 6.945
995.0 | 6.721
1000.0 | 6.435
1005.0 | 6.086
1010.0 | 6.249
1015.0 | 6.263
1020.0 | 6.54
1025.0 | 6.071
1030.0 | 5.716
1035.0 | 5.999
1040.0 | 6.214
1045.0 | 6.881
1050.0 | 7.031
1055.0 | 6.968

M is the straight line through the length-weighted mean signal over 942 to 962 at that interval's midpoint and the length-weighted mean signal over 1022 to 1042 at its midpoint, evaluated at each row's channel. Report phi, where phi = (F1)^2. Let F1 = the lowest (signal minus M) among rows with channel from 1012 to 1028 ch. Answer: 0.003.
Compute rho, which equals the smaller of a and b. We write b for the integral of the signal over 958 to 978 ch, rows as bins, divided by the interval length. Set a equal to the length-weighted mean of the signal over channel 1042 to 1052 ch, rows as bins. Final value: 6.9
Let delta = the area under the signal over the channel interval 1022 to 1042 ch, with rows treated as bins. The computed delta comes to 120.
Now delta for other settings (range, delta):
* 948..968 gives 147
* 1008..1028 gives 125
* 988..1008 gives 131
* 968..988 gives 139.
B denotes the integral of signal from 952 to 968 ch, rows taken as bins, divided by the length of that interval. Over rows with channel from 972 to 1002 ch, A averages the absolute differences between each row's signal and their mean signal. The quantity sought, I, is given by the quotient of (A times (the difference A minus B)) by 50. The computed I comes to -0.021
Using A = 0.14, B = 7.4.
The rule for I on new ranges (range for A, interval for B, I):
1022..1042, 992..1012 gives -0.018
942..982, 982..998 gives -0.025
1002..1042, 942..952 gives -0.024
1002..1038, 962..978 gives -0.026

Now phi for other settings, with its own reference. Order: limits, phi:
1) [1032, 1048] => 0.002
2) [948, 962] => 0.011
